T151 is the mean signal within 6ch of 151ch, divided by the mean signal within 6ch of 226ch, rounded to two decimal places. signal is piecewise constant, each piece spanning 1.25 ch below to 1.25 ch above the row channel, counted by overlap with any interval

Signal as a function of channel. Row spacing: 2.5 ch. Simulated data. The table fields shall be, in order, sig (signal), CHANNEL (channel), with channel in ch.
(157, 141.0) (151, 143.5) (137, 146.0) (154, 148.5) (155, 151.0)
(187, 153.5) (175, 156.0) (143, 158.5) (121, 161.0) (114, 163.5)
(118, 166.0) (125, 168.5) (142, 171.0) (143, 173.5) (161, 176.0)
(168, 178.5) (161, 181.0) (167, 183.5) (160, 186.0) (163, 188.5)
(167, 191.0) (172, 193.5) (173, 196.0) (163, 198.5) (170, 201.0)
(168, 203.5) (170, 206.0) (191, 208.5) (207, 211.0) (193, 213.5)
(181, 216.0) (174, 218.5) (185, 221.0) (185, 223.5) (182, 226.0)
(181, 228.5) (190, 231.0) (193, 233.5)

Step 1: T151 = 0.88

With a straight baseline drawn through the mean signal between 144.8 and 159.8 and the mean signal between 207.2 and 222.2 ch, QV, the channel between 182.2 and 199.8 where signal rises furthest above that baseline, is 193.5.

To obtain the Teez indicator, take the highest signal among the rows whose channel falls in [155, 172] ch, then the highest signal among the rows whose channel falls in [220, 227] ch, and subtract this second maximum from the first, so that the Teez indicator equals -10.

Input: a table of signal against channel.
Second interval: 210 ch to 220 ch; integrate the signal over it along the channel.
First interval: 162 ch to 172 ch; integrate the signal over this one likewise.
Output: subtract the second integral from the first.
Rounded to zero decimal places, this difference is -640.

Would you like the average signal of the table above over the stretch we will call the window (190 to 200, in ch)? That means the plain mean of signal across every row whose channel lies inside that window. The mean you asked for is 169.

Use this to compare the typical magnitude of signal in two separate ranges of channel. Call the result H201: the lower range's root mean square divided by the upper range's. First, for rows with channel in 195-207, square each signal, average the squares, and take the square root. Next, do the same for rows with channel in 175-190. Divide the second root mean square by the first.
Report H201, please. 0.968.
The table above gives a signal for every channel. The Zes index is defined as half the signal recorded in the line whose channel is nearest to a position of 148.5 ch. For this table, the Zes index 77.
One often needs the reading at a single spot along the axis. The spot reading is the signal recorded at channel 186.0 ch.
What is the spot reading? 160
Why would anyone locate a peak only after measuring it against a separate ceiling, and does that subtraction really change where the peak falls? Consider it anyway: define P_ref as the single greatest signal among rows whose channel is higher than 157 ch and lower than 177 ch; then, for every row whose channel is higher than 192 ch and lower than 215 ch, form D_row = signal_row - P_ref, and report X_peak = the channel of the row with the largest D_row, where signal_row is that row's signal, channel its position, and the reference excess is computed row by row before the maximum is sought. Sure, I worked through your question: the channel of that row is 211.0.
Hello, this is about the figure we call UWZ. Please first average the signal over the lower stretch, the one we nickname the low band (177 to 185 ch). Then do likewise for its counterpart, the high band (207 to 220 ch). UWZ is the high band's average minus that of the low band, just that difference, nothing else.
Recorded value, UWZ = 24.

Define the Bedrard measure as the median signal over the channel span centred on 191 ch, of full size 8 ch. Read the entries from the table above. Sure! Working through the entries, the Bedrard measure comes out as 167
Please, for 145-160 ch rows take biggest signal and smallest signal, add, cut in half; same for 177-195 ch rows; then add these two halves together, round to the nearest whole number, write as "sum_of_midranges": 328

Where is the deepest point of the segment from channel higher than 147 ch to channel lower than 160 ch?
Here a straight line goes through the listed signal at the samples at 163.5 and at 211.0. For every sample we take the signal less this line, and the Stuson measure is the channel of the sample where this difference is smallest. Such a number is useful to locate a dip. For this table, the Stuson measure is 158.5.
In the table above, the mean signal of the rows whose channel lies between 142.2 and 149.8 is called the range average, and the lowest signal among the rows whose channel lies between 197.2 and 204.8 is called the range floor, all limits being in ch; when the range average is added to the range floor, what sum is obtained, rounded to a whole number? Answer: 310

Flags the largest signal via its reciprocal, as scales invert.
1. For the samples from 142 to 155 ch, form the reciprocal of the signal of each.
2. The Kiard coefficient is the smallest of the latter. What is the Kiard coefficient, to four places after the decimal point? 0.0053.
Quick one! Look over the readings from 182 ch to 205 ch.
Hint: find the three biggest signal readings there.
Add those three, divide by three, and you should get 172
